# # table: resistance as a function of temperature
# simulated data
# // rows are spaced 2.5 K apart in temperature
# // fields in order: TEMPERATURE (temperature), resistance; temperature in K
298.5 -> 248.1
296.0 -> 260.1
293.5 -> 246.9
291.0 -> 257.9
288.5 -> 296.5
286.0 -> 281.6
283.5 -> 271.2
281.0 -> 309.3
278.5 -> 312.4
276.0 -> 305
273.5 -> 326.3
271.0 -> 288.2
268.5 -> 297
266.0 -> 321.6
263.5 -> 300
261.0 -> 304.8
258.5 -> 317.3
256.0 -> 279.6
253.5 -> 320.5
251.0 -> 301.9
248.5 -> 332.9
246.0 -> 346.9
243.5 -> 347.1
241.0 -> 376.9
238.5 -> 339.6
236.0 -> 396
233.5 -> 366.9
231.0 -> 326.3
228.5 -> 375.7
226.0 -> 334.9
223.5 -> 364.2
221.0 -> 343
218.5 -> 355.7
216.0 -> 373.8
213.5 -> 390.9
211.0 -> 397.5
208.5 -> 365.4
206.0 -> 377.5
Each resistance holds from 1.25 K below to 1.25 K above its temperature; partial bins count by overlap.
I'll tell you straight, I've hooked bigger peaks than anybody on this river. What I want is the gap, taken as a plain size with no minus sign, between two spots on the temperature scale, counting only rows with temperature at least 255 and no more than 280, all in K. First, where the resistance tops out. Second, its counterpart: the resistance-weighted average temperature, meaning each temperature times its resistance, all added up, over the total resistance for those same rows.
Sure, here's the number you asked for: 6.1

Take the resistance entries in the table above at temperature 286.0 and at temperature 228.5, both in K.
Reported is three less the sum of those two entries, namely -654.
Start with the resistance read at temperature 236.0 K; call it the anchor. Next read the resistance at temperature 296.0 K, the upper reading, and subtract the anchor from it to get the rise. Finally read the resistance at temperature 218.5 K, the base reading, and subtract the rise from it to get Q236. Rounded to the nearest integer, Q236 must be 492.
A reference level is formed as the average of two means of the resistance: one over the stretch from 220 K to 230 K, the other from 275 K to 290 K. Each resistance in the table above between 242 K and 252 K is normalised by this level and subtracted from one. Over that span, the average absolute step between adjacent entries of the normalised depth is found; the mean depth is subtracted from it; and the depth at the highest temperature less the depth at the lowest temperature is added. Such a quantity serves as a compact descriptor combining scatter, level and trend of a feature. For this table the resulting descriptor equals 0.21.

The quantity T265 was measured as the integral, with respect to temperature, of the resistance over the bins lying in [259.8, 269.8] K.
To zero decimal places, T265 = 3058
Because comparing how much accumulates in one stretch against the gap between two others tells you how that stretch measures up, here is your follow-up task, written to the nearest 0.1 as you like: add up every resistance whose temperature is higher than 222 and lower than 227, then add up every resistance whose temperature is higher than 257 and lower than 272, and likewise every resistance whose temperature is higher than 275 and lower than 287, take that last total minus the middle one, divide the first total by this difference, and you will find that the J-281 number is -2.0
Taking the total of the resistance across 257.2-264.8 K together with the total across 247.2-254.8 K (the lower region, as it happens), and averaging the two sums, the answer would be 939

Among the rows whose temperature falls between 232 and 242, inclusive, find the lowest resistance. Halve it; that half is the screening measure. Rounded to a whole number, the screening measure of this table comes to 170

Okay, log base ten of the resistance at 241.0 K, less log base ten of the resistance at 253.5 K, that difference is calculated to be 0.070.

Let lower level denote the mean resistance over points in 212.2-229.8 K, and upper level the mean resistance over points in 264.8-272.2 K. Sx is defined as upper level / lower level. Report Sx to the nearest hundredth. 0.83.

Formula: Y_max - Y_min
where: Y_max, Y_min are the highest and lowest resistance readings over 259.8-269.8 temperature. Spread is 25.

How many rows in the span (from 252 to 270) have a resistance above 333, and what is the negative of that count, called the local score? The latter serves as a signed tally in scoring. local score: 0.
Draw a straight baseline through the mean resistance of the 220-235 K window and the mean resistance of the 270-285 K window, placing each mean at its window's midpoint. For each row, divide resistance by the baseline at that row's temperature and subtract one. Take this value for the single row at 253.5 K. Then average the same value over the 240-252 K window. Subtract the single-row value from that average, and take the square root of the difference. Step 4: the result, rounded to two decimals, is 0.20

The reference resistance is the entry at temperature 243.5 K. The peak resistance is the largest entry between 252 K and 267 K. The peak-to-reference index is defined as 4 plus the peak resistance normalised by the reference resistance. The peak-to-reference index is 4.93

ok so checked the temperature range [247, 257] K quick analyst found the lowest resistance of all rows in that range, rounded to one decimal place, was 279.6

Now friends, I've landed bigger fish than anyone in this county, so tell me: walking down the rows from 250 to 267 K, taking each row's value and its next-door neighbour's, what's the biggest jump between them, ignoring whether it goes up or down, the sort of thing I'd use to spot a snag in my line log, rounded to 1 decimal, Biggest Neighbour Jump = 40.9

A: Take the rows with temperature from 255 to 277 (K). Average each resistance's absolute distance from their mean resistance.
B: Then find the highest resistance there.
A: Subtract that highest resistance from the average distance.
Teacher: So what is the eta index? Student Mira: -315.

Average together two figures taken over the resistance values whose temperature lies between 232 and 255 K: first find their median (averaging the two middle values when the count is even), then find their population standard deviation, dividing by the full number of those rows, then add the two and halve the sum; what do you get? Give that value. 187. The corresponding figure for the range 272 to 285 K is 164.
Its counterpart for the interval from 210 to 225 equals 194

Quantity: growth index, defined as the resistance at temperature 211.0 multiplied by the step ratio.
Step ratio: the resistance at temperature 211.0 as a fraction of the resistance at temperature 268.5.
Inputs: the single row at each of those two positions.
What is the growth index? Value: 532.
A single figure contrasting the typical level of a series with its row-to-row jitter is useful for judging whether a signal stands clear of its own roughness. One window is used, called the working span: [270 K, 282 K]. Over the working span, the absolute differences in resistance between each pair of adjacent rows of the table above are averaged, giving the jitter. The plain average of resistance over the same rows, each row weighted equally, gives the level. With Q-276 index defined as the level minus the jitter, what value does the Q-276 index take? 291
